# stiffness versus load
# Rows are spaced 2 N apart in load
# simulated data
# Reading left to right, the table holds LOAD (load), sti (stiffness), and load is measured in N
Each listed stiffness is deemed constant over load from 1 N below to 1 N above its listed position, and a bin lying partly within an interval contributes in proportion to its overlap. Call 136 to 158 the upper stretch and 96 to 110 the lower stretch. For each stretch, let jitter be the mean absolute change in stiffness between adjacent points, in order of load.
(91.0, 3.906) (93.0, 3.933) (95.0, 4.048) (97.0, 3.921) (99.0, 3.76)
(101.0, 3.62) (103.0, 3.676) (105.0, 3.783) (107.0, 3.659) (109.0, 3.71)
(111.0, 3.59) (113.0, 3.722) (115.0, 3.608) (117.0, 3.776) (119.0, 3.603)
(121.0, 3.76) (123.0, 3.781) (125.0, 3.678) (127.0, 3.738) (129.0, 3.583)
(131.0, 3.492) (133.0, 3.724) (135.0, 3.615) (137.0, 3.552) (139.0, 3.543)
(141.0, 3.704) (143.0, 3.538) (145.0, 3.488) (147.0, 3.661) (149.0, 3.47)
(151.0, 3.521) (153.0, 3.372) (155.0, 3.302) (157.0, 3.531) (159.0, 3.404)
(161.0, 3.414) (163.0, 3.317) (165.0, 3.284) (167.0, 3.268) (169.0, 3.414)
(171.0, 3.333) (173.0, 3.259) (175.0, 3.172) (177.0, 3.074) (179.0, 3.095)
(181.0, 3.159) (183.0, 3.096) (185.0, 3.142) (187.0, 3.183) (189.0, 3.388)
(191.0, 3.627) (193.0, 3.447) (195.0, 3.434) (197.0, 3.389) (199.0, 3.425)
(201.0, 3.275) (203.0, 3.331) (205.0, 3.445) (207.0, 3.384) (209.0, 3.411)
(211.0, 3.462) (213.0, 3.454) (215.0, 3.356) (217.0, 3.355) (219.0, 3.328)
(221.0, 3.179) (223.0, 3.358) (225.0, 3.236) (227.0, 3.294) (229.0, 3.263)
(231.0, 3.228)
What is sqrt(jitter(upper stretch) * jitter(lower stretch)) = 0.115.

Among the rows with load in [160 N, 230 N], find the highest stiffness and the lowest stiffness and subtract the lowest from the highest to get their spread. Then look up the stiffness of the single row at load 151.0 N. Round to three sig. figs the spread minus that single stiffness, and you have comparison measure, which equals -2.97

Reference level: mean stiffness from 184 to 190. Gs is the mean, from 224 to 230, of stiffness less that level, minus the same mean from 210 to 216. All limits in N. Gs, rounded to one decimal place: -0.2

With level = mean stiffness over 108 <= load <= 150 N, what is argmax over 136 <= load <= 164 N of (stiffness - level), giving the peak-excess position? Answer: 141.0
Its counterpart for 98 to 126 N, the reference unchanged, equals 105.0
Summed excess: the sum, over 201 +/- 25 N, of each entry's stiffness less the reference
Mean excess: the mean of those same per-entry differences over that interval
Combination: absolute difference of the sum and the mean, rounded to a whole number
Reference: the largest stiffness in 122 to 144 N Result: 11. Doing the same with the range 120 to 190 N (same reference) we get 12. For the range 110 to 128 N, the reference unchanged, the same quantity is 1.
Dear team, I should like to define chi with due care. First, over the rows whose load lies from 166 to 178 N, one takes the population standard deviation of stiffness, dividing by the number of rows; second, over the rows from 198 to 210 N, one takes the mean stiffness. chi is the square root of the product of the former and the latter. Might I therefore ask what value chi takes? 0.61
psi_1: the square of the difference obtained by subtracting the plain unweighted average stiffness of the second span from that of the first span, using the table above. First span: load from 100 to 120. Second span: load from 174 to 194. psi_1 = 0.190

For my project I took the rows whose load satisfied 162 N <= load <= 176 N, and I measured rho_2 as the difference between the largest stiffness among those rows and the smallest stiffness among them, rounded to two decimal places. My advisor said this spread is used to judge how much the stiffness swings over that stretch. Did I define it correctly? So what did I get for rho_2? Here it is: 0.24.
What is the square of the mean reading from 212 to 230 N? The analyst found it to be 11.0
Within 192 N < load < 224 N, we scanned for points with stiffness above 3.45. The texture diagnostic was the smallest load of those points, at 211.0 N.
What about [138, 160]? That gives 139.0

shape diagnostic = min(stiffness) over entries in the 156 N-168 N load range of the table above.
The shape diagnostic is 3.268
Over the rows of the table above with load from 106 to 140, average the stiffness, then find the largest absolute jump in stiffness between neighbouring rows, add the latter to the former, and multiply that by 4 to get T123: 15.5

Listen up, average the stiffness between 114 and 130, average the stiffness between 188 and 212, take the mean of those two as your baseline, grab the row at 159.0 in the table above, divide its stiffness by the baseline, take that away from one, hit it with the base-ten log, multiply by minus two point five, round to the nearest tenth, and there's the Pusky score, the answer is 3.4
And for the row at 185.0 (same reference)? 2.3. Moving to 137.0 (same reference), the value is 7.9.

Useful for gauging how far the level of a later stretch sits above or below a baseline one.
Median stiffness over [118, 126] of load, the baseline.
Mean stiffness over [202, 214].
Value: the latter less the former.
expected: -0.30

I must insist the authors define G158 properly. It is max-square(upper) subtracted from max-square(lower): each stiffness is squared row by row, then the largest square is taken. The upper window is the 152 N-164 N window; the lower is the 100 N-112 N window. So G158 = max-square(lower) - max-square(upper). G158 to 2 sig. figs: 1.8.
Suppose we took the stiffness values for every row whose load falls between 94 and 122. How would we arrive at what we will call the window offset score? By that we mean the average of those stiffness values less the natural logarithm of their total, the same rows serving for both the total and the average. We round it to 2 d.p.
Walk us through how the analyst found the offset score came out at -0.22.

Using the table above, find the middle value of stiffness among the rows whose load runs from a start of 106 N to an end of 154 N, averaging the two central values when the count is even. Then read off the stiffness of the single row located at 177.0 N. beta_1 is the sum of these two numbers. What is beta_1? 6.69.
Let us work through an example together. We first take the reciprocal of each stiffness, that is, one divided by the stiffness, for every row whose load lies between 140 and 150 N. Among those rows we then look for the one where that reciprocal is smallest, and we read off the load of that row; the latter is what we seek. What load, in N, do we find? 141.0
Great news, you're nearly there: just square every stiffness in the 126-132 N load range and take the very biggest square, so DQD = 14.0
